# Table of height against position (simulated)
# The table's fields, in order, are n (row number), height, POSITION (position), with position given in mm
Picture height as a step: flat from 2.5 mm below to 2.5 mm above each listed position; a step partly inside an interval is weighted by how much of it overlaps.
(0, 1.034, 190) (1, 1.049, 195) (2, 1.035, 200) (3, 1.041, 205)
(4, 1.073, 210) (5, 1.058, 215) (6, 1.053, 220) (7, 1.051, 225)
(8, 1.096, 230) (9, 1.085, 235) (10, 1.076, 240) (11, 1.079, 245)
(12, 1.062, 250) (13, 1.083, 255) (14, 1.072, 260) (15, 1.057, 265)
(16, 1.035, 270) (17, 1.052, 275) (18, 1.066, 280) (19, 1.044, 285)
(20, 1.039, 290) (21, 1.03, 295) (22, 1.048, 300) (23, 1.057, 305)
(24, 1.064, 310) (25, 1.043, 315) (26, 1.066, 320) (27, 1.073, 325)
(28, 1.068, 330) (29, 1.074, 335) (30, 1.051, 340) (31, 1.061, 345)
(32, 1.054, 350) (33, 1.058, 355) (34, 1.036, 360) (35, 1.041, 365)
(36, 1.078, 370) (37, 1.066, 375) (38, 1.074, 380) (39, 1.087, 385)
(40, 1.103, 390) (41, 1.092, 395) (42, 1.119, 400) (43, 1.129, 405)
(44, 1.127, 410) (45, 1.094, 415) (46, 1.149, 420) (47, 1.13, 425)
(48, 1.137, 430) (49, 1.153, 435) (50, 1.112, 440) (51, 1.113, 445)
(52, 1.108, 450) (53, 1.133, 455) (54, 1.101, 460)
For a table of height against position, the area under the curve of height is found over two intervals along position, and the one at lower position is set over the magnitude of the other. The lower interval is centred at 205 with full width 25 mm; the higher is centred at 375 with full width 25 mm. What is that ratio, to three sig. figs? 0.983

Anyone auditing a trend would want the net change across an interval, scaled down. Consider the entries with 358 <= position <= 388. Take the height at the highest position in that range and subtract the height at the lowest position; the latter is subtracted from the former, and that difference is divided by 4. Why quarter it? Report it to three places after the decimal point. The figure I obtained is 0.013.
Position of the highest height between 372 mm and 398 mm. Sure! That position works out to 390 mm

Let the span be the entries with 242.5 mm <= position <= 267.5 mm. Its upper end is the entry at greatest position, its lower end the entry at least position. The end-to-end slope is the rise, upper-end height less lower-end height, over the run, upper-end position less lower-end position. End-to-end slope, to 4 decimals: -0.0011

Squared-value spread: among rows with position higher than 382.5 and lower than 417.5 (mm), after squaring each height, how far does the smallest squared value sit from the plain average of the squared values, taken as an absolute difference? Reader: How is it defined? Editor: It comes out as 0.045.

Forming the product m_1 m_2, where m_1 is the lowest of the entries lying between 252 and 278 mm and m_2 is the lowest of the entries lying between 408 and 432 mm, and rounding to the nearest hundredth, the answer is 1.13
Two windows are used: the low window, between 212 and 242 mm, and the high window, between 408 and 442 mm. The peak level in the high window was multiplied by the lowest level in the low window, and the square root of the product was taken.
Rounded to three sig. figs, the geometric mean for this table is 1.10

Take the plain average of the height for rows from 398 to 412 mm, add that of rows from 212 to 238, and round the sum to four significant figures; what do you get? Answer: 2.194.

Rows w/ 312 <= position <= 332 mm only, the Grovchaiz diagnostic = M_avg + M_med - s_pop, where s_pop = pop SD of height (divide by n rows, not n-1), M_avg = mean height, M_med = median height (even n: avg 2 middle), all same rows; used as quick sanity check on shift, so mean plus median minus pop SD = 2.12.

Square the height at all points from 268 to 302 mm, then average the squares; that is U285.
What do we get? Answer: 1.09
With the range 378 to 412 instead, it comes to 1.22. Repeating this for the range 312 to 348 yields 1.13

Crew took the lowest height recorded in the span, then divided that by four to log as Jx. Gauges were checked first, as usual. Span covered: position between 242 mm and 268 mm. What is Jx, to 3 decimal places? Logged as 0.264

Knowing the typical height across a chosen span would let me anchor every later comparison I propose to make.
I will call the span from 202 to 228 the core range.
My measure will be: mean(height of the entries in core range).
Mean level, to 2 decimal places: 1.06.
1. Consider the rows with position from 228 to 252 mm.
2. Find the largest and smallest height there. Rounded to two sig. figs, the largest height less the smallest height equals 0.034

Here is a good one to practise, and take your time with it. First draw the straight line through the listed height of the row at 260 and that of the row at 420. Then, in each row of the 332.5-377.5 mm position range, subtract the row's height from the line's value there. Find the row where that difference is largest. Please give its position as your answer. 360 mm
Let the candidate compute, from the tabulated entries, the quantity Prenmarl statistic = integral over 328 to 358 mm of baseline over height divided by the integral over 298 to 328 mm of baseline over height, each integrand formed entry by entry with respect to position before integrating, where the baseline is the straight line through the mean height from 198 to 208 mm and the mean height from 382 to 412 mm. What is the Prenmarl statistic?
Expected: 1.01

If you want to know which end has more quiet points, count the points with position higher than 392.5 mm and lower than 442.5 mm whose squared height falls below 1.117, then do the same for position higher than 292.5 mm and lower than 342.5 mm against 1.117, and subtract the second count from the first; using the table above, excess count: -4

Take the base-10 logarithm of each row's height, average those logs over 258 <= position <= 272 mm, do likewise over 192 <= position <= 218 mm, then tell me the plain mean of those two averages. 0.022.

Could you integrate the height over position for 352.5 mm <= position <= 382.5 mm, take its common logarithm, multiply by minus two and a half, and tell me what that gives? -3.8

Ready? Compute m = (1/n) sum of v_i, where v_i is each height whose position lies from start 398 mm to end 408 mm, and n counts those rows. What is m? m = 1.12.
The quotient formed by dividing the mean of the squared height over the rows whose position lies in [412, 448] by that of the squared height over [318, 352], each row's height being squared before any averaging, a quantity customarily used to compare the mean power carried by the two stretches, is 1.12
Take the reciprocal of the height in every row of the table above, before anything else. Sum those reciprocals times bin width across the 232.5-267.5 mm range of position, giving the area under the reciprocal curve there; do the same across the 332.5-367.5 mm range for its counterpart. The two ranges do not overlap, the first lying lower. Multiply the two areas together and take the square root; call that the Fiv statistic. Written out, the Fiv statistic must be 32.9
